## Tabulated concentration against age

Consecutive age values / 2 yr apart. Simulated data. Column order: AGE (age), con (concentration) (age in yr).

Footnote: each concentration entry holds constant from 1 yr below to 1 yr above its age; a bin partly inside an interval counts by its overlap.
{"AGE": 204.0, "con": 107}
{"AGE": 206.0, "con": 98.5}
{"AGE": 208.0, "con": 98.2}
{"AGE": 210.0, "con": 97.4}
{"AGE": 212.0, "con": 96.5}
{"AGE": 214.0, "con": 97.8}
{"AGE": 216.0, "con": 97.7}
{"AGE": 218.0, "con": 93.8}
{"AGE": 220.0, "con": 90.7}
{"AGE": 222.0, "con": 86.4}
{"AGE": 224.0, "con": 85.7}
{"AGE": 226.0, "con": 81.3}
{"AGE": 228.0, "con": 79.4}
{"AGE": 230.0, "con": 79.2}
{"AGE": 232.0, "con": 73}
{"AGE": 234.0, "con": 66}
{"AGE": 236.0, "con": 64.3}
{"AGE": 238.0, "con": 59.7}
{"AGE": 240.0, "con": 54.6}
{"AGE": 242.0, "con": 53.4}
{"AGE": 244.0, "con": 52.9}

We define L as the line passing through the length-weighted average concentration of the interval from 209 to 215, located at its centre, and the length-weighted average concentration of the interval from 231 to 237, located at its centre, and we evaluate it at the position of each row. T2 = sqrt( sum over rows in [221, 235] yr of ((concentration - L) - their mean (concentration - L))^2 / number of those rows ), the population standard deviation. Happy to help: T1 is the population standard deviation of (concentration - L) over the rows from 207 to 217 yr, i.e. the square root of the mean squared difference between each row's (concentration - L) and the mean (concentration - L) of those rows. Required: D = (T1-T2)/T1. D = 0.4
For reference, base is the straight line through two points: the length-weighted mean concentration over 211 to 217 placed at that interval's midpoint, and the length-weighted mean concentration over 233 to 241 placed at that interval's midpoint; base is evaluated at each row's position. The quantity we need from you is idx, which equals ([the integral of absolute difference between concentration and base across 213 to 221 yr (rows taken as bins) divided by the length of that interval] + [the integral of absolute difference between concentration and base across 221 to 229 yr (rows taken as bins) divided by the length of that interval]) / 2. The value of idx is 2.8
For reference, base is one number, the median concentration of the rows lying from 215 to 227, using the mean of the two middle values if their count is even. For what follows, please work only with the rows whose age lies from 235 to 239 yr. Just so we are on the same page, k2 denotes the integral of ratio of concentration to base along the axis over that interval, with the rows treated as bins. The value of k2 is 2.8 yr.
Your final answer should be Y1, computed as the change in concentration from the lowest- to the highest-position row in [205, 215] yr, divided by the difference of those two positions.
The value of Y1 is -0.1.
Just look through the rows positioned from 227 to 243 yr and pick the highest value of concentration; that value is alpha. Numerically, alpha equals 79.4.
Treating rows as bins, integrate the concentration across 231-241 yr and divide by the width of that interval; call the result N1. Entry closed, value 64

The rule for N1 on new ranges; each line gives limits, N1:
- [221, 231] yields 82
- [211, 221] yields 95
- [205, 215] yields 98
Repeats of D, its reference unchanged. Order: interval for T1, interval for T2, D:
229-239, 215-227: 0.7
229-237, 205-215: -0.1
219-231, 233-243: -0.3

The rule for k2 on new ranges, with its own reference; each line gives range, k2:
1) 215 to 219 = 4.3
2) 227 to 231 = 3.6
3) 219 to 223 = 4.0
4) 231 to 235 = 3.1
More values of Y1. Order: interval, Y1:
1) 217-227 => -1.6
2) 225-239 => -1.8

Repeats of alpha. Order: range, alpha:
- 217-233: 93.8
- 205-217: 98.5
